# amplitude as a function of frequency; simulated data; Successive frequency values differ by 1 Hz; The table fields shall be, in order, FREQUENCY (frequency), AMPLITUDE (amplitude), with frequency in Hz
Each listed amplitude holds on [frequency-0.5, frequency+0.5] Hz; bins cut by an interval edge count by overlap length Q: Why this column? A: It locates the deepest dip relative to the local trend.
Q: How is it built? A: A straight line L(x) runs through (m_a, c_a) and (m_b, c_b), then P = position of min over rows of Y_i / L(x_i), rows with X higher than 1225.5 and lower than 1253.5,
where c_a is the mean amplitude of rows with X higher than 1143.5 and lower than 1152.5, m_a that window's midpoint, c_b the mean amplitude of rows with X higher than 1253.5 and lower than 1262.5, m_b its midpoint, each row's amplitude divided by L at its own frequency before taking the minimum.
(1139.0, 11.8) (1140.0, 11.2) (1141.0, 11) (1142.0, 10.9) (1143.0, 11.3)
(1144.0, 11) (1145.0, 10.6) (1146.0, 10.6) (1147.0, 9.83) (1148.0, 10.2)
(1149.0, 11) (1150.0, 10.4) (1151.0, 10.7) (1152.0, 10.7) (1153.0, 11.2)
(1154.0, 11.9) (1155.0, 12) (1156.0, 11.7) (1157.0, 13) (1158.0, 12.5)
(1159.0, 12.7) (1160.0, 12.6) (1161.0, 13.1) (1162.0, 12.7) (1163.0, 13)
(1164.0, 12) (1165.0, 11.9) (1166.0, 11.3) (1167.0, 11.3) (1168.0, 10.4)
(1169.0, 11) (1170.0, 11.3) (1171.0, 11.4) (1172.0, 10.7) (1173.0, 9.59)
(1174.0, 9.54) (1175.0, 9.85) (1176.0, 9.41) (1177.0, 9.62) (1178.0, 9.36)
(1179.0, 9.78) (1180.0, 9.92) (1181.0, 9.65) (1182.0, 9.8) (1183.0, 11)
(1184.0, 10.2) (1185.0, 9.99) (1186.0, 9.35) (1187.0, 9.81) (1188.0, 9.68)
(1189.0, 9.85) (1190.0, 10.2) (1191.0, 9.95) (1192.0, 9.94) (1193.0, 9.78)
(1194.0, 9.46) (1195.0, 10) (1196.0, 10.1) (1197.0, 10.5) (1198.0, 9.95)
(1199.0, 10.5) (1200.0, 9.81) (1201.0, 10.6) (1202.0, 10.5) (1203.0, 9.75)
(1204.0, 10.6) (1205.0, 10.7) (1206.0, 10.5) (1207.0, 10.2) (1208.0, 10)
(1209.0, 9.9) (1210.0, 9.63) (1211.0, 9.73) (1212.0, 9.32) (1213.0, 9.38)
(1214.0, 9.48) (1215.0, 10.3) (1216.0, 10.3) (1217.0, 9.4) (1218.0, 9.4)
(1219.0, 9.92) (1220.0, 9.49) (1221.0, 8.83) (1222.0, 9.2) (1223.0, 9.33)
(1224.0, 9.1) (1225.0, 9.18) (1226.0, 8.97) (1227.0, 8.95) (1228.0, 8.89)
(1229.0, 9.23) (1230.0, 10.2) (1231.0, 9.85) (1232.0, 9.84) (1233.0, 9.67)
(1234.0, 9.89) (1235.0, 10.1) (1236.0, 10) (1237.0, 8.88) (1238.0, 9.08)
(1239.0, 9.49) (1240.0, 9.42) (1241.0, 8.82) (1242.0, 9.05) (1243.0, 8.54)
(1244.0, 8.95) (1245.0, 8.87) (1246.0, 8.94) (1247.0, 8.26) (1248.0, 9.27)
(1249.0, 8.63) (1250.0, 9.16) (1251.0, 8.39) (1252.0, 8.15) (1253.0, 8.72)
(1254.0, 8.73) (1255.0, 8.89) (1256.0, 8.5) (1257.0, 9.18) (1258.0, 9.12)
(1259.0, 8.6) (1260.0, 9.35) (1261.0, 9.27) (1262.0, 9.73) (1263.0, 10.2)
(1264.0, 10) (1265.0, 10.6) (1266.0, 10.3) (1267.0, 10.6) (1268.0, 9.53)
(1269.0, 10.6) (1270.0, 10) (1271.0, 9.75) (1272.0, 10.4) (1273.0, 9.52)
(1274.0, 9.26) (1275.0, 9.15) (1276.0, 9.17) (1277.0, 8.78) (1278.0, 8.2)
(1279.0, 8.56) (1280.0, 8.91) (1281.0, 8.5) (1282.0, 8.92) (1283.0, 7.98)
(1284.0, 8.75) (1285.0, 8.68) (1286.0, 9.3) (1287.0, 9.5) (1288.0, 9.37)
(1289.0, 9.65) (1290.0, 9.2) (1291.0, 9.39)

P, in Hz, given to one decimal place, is 1252.0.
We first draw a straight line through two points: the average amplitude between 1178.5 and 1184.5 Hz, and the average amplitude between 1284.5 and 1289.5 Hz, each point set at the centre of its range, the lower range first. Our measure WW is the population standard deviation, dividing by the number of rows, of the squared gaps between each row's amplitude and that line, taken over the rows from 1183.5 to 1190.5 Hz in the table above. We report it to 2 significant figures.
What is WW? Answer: 0.15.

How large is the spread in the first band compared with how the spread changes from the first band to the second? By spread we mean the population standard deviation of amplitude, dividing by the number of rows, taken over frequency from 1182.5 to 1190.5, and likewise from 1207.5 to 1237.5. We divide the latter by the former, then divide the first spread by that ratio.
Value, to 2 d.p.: 0.48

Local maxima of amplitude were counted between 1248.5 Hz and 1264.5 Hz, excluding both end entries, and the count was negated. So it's -5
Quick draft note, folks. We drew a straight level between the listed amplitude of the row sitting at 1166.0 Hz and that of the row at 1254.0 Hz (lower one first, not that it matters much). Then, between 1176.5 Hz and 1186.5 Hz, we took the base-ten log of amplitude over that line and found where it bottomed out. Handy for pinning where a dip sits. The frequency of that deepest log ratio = 1178.0 Hz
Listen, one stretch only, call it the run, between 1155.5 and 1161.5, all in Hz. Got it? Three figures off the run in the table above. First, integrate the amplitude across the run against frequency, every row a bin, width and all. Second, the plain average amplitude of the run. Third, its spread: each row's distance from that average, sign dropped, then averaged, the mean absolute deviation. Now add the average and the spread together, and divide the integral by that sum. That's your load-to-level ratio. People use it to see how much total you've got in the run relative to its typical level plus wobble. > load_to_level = 5.85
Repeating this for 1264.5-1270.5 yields 5.81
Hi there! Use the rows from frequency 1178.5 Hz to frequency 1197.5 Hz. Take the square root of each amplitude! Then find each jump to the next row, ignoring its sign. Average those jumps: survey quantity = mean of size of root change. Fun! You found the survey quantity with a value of 0.055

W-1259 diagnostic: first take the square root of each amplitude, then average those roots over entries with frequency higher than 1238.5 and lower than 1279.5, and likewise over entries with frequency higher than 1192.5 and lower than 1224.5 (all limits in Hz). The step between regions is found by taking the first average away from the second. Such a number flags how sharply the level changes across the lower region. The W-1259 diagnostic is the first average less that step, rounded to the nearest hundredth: 2.93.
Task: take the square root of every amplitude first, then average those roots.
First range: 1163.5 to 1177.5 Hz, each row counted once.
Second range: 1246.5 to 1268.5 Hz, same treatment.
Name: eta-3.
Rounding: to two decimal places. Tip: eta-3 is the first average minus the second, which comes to 0.23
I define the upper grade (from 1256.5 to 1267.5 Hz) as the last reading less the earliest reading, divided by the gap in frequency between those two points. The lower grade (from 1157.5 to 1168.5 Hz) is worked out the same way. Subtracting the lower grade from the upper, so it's 0.35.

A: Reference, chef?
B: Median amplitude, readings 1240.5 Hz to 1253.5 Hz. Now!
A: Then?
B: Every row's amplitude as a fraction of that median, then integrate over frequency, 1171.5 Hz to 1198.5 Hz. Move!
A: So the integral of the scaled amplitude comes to 30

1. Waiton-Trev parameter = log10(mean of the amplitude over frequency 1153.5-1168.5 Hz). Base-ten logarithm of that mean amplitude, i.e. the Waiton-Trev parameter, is 1.08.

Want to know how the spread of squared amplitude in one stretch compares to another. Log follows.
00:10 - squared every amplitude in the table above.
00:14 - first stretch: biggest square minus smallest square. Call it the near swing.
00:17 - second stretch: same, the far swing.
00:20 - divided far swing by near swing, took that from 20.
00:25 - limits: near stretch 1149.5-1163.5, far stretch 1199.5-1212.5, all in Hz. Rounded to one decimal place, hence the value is 19.6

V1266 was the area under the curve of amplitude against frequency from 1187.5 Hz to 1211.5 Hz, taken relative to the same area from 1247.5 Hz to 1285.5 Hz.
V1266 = 0.69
